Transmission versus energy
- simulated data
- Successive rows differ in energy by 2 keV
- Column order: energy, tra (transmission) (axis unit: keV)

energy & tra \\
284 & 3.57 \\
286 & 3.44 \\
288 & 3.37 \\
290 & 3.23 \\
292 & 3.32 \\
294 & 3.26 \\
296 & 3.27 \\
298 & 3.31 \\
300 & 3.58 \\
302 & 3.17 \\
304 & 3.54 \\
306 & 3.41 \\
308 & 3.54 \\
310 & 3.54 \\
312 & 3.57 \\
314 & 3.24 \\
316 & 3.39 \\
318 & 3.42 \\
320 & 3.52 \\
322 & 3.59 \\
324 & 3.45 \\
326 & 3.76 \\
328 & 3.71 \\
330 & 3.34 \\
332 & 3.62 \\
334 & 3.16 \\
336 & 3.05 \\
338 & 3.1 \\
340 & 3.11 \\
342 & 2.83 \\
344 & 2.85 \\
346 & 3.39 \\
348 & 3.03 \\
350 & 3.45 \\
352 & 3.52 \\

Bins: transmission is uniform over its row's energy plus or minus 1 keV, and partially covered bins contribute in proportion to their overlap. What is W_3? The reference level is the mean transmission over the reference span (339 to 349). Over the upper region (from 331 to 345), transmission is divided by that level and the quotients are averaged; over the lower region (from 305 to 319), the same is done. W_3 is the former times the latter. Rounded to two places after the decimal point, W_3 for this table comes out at 1.15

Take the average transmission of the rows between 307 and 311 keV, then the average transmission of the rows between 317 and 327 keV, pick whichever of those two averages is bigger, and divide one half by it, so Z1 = 0.141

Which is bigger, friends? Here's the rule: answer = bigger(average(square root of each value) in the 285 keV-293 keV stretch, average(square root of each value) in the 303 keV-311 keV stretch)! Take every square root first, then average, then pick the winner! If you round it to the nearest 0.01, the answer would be 1.87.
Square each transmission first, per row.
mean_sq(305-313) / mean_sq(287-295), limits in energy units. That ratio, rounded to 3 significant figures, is 1.14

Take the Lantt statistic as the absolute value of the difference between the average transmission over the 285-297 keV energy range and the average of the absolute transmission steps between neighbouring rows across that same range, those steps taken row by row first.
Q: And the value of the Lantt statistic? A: 3.24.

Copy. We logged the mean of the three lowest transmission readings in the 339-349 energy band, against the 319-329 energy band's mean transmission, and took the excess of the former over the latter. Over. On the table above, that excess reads -0.70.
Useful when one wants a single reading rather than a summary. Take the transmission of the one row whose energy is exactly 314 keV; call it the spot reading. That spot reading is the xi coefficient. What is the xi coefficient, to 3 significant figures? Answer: 3.24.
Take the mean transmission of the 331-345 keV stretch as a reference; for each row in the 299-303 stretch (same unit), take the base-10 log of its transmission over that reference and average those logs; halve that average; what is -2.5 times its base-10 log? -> 4.37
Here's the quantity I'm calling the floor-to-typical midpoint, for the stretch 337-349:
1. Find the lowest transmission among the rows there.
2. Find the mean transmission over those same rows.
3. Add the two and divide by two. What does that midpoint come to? 2.94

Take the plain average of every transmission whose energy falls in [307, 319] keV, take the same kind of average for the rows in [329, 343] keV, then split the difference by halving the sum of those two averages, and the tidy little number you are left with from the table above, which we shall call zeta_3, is 3.31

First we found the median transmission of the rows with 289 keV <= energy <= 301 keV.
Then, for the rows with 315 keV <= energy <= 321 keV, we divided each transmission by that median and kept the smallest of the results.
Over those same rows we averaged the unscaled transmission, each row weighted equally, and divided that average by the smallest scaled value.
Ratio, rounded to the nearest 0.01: 3.34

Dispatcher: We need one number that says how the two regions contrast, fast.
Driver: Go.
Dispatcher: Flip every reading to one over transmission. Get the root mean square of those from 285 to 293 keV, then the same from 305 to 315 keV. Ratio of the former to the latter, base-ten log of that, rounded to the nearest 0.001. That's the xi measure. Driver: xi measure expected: 0.015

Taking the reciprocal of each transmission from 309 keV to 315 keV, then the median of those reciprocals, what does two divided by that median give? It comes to 7.1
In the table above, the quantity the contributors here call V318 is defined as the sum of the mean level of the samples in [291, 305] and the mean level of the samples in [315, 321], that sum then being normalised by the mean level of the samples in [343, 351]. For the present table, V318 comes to 2.14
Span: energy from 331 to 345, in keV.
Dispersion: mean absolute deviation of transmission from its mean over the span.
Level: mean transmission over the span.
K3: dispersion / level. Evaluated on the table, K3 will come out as 0.054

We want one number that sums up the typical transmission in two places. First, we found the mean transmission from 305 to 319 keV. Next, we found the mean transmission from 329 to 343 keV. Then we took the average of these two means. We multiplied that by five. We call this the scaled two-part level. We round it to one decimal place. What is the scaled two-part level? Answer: 16.5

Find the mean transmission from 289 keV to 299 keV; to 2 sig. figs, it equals 3.3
